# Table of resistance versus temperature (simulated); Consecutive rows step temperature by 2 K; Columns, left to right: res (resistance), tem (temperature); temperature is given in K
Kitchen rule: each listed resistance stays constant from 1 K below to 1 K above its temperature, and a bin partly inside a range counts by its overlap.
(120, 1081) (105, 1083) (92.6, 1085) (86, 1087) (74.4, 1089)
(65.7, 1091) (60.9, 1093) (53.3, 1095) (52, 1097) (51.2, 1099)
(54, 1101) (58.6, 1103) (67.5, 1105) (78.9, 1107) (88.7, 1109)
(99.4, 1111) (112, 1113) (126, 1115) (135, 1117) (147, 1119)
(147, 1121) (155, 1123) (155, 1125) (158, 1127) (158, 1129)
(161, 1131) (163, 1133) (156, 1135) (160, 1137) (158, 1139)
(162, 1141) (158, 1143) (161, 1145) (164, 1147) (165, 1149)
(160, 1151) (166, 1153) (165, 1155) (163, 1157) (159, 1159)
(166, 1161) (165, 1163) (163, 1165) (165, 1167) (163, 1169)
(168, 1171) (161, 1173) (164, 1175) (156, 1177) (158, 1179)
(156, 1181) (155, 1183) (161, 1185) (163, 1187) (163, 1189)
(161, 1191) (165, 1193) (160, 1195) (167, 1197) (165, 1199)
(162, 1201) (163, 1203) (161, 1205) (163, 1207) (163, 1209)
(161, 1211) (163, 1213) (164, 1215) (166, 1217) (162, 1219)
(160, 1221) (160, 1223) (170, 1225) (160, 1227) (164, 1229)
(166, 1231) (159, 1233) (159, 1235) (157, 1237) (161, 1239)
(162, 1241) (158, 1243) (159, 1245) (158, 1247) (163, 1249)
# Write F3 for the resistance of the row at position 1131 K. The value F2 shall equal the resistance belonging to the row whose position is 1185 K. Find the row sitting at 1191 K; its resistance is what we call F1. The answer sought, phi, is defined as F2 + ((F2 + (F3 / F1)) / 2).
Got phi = 242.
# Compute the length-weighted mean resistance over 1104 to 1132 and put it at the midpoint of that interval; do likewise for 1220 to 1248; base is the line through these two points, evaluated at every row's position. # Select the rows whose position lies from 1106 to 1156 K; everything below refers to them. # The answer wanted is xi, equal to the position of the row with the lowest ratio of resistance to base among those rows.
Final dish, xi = 1107 K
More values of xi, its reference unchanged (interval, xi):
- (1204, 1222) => 1221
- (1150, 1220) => 1219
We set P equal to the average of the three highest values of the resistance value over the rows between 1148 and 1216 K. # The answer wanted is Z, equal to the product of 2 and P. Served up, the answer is 334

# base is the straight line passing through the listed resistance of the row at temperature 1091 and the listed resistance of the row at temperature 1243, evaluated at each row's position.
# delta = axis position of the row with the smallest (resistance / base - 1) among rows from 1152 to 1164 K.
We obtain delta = 1159 K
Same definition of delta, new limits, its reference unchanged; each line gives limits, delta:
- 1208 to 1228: 1227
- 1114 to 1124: 1115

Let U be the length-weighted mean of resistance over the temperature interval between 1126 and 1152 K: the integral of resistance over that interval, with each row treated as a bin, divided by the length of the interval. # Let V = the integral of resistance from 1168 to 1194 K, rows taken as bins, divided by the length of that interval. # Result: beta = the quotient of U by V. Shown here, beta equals 1.00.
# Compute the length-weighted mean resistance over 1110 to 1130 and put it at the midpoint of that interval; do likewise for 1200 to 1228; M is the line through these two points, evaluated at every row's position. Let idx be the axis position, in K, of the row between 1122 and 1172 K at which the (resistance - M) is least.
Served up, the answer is 1159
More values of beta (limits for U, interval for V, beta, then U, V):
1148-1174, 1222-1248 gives 1.02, 164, 161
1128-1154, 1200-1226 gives 0.99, 161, 163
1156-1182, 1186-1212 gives 1.00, 162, 163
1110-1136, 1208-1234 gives 0.88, 144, 163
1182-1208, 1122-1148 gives 1.02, 162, 159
